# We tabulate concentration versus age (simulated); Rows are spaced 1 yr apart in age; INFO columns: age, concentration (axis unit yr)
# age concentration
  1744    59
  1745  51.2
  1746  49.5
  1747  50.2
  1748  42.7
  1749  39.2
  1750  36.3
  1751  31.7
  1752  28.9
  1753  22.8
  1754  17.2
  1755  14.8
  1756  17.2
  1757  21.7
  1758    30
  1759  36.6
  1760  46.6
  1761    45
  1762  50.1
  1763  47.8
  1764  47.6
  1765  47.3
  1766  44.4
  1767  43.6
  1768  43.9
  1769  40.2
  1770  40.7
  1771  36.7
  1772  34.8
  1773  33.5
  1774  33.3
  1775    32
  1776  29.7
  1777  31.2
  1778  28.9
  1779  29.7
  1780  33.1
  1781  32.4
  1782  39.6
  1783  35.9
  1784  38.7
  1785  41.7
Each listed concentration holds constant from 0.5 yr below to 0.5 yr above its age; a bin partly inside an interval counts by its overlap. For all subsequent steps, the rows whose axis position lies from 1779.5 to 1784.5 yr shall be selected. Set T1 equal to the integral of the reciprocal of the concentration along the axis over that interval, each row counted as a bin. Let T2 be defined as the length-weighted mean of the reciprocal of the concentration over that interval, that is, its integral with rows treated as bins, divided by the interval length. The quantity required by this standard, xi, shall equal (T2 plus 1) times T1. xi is 0.14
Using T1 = 0.140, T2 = 0.028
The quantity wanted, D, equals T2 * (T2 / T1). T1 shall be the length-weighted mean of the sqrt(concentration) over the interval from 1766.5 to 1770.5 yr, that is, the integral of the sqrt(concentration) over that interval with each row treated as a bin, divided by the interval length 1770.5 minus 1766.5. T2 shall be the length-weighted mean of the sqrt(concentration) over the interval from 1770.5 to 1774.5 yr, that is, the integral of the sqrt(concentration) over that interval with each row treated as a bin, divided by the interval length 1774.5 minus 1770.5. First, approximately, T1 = 6.5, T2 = 5.9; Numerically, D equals 5.33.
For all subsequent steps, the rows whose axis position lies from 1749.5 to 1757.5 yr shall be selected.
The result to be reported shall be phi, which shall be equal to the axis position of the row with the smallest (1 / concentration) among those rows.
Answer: 1750 yr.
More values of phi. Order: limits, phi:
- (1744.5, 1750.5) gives 1745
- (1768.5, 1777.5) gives 1770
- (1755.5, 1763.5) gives 1762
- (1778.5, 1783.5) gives 1782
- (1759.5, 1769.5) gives 1762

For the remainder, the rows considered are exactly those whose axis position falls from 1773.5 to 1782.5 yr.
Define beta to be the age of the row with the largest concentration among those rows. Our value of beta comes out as 1782 yr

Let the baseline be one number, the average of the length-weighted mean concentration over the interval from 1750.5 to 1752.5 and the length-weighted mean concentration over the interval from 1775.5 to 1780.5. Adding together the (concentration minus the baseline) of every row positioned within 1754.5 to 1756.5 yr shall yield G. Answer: -29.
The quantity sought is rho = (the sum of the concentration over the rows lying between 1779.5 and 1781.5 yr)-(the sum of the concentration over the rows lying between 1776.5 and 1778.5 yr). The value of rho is 5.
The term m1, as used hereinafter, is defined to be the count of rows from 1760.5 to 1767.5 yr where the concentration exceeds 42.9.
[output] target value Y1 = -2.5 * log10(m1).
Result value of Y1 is -2.1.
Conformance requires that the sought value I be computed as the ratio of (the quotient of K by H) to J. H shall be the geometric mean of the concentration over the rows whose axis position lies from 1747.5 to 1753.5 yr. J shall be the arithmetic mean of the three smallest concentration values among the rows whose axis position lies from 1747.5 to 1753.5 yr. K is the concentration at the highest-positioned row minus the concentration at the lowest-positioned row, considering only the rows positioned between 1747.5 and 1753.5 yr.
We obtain -0.022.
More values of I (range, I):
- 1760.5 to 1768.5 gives -0.001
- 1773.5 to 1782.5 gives 0.007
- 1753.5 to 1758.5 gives 0.040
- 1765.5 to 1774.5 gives -0.008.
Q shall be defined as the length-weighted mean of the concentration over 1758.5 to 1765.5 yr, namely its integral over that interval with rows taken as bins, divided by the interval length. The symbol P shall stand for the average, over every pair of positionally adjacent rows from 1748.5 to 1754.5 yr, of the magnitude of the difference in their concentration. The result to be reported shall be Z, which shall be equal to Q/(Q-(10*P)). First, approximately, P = 4.4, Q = 46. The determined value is 24.7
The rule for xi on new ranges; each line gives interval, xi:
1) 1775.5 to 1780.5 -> 0.17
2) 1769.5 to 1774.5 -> 0.14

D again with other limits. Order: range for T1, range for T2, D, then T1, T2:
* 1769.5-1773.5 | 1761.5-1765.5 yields 7.99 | 6.0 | 6.9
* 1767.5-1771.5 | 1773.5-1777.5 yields 4.97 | 6.4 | 5.6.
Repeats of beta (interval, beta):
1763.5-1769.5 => 1764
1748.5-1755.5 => 1749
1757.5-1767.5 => 1762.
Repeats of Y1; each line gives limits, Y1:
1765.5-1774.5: -1.2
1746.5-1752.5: 0.0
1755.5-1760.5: 0.0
